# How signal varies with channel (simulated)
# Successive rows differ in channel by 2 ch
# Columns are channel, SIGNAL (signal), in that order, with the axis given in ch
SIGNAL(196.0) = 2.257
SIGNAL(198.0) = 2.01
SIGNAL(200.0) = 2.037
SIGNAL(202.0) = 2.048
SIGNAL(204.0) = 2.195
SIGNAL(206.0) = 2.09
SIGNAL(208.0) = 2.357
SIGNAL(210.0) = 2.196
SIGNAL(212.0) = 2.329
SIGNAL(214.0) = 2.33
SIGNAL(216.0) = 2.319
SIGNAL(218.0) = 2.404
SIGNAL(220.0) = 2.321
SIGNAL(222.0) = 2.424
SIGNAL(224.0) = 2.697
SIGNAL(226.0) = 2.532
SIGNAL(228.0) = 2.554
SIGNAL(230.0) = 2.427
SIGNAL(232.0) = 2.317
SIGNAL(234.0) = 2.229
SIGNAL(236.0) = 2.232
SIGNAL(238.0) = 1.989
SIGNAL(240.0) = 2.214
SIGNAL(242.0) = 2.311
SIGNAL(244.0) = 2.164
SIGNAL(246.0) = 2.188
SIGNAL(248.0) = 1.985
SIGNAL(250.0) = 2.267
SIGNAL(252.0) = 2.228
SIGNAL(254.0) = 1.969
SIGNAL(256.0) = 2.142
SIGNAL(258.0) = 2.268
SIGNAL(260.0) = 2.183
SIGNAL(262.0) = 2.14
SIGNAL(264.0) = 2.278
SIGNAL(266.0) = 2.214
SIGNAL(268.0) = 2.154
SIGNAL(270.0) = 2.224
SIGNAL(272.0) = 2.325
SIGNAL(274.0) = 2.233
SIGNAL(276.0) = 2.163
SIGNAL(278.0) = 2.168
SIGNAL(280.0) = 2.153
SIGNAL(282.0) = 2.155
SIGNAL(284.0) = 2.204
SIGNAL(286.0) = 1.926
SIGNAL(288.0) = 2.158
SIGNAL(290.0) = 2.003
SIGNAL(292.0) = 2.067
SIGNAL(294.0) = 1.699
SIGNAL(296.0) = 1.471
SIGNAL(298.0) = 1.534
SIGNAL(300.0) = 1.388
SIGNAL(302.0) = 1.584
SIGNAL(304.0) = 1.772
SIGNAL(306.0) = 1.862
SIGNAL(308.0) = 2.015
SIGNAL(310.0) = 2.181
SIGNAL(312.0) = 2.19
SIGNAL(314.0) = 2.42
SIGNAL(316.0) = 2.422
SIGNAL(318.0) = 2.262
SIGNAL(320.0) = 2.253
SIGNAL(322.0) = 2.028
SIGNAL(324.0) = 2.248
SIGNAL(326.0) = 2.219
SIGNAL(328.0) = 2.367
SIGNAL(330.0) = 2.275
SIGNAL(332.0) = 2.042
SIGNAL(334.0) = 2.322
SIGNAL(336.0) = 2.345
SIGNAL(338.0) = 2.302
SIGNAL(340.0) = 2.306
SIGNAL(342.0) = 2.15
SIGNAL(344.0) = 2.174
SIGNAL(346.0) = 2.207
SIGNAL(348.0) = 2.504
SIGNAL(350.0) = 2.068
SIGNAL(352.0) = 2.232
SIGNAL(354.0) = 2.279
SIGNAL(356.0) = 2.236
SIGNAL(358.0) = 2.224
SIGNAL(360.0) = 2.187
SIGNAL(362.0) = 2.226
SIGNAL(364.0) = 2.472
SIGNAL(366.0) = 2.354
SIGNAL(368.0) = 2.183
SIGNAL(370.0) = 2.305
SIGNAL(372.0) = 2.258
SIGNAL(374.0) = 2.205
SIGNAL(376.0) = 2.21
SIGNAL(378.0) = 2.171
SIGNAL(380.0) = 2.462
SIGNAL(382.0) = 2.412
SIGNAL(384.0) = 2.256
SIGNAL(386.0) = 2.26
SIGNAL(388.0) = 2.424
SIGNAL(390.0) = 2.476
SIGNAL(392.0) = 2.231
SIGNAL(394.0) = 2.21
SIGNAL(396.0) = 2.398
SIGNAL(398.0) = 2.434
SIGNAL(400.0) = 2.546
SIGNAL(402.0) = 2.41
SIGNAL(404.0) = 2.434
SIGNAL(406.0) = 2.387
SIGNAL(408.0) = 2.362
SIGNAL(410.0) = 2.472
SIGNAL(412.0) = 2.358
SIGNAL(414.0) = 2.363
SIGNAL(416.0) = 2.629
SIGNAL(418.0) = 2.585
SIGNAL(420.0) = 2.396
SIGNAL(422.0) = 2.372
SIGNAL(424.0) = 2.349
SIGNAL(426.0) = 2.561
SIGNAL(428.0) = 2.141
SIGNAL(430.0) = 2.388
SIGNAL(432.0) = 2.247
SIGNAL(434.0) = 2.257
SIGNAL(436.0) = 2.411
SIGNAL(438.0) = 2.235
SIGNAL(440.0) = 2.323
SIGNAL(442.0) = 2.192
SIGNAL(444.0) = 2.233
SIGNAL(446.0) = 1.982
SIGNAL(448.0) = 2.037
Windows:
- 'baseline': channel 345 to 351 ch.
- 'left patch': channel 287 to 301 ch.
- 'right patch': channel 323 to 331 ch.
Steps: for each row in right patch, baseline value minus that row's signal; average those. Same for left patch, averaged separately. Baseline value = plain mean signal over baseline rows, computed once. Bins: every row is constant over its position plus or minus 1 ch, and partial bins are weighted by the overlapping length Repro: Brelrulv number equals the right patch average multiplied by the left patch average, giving -0.009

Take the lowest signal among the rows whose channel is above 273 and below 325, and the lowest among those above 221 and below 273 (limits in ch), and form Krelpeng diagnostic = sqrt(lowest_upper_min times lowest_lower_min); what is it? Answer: 1.7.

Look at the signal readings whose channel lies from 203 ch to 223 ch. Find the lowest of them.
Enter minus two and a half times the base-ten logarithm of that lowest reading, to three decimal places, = -0.800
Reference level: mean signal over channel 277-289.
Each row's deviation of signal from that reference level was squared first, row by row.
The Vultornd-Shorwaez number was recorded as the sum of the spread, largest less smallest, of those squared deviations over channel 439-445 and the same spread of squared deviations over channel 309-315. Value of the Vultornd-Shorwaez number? 0.12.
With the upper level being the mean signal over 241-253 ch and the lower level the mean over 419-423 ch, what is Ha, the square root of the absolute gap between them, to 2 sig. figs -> 0.44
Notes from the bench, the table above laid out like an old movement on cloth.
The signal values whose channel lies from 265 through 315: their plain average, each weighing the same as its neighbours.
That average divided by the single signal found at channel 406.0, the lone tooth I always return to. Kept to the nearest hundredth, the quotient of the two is 0.84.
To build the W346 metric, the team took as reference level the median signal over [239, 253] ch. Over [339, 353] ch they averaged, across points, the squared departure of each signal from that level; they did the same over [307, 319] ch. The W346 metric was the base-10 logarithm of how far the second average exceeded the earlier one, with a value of -2.36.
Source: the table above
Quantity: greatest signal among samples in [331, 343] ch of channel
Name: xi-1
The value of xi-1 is 2.345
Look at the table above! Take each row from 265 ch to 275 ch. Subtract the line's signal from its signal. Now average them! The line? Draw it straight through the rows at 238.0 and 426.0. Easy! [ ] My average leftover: 0.1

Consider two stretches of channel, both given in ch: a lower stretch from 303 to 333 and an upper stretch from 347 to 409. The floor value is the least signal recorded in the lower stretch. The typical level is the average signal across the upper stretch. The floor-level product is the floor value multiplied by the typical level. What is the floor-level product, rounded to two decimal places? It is 4.11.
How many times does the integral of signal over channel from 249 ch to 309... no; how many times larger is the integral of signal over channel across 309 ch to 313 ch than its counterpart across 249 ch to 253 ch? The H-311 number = 0.97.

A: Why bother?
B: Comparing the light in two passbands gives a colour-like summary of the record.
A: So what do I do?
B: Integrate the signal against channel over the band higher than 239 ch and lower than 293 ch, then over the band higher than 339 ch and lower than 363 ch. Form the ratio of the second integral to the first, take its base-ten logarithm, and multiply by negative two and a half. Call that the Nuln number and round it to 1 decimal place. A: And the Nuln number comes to 0.8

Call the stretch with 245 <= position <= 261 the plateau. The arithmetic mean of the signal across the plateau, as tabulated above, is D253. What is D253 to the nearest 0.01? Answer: 2.15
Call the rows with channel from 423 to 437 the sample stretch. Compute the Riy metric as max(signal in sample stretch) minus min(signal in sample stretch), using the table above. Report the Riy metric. 0.42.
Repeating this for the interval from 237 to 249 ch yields 0.33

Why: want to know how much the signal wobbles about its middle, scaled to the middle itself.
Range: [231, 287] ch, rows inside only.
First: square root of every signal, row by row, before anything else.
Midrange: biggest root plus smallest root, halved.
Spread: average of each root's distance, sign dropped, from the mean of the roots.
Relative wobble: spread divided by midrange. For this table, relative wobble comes 0.017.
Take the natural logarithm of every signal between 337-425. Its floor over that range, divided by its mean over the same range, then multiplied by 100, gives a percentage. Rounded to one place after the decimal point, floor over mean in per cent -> 86.1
